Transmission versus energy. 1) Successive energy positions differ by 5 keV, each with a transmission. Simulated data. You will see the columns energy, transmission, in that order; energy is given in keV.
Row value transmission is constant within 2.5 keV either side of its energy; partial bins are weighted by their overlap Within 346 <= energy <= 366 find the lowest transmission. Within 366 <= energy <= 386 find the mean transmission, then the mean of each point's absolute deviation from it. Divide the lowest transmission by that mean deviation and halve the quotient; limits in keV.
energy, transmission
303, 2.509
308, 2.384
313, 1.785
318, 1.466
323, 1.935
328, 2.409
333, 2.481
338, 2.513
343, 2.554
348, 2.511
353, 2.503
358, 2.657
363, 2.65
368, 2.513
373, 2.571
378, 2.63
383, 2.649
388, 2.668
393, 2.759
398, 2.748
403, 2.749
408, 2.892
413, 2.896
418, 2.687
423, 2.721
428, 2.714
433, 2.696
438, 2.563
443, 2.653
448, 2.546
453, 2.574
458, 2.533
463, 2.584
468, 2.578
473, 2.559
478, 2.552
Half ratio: 26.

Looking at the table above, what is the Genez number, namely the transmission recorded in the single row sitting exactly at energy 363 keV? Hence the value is 2.65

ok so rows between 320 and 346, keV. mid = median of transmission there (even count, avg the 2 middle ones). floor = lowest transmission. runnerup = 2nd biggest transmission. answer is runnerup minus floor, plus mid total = 3.06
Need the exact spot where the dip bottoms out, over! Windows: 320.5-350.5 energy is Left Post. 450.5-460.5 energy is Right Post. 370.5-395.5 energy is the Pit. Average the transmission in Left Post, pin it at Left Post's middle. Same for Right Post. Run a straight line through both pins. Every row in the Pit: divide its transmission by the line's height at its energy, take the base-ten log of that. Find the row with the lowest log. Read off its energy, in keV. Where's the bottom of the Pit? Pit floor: 373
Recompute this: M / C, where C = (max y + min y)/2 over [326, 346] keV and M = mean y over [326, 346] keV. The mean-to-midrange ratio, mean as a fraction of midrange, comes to 1.00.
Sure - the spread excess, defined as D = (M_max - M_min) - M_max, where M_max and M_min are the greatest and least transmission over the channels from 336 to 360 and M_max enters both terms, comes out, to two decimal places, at -2.50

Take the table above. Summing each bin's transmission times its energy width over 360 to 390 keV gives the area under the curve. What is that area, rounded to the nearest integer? 78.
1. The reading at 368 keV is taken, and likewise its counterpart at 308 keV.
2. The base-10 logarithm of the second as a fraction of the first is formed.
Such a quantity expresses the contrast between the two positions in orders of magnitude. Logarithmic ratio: -0.023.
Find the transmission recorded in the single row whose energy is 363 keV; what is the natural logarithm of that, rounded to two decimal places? 0.97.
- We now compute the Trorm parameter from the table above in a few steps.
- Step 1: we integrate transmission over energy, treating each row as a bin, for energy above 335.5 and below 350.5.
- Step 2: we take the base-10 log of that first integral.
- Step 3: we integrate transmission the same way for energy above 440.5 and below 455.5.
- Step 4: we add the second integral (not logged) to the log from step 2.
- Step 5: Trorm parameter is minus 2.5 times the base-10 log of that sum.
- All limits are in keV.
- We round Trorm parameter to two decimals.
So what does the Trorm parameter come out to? -4.02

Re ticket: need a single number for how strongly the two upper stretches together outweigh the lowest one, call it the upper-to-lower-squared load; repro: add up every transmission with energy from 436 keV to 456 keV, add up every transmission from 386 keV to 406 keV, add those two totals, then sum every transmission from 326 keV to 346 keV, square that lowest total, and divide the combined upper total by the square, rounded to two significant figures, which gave 0.21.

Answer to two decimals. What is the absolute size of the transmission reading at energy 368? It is 2.51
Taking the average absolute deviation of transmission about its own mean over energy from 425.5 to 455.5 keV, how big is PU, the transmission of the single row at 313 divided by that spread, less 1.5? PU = 27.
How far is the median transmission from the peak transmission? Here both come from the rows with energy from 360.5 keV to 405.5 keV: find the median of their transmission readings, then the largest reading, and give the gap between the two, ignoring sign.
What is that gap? 0.11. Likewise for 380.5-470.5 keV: 0.22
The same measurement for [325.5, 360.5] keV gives 0.15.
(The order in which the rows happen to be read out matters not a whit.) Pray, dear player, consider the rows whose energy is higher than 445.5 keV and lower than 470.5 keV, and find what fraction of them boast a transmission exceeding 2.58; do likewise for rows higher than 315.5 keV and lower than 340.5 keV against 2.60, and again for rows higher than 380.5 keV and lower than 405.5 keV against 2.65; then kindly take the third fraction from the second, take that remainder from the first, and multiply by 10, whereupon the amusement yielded 10.0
